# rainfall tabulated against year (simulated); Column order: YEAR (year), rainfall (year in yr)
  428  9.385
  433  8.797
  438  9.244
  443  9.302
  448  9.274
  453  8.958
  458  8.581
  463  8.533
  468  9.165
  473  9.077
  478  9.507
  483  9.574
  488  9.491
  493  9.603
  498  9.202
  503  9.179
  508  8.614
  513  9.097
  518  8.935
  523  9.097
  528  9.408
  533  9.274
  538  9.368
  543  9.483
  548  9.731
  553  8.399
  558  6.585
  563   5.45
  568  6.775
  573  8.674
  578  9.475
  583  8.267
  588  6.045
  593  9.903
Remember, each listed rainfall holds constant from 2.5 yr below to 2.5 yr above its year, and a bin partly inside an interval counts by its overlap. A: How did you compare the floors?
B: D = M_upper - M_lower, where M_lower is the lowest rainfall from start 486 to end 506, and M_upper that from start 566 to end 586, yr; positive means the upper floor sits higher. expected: -2.4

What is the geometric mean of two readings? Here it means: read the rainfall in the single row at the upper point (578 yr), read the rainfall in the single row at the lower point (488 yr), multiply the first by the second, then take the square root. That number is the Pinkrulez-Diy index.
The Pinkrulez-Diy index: 9.48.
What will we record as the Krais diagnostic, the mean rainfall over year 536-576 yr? 8.06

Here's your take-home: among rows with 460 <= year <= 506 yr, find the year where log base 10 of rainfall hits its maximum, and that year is 493 yr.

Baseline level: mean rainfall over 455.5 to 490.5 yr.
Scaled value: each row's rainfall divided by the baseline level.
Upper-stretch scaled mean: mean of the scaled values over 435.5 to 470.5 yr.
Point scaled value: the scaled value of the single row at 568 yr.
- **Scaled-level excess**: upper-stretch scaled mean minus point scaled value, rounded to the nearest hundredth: 0.24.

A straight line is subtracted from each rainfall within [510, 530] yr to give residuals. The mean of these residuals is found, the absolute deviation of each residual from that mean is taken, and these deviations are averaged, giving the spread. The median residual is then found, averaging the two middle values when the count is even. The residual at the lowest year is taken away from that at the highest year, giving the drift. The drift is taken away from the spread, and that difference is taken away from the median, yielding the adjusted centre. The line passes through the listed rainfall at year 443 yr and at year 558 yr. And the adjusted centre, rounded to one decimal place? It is 2.0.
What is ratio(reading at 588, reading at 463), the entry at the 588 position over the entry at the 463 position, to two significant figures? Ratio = 0.71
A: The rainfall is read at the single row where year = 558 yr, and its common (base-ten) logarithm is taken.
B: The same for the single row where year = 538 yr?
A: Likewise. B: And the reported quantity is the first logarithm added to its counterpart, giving 1.79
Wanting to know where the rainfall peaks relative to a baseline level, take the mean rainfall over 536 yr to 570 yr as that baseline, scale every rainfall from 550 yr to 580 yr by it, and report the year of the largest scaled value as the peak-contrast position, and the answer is 578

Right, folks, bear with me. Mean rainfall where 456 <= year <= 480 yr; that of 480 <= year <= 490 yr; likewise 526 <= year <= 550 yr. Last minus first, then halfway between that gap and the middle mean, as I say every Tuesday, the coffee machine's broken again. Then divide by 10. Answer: 0.50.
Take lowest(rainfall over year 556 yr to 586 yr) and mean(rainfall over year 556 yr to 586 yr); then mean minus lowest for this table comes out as 2.1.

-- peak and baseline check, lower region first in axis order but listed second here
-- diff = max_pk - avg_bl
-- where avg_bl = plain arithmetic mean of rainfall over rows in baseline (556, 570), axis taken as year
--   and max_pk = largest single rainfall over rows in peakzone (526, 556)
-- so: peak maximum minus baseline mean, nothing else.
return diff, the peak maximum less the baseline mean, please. 3.5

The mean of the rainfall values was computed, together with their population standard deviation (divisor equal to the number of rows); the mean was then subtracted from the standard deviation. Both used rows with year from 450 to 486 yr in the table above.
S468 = -8.7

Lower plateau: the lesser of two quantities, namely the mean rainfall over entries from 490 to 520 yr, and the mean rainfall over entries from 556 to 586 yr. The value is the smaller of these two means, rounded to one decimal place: 7.5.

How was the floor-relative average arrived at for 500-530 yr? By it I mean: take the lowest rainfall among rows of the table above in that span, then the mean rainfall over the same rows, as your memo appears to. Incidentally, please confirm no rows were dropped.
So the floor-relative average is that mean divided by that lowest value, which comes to 1.05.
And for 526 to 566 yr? 1.55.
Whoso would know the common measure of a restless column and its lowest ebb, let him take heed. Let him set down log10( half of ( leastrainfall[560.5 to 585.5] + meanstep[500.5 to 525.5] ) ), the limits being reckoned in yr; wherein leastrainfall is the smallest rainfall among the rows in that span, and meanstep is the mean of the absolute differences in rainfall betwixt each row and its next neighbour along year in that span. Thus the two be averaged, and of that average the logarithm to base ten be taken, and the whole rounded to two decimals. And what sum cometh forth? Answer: 0.46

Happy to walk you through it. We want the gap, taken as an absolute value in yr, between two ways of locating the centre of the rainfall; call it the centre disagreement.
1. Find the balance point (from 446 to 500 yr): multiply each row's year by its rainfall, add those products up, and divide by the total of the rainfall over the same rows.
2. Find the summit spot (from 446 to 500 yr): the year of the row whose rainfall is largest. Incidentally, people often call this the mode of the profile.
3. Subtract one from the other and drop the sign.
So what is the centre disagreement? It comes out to 19.6 yr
